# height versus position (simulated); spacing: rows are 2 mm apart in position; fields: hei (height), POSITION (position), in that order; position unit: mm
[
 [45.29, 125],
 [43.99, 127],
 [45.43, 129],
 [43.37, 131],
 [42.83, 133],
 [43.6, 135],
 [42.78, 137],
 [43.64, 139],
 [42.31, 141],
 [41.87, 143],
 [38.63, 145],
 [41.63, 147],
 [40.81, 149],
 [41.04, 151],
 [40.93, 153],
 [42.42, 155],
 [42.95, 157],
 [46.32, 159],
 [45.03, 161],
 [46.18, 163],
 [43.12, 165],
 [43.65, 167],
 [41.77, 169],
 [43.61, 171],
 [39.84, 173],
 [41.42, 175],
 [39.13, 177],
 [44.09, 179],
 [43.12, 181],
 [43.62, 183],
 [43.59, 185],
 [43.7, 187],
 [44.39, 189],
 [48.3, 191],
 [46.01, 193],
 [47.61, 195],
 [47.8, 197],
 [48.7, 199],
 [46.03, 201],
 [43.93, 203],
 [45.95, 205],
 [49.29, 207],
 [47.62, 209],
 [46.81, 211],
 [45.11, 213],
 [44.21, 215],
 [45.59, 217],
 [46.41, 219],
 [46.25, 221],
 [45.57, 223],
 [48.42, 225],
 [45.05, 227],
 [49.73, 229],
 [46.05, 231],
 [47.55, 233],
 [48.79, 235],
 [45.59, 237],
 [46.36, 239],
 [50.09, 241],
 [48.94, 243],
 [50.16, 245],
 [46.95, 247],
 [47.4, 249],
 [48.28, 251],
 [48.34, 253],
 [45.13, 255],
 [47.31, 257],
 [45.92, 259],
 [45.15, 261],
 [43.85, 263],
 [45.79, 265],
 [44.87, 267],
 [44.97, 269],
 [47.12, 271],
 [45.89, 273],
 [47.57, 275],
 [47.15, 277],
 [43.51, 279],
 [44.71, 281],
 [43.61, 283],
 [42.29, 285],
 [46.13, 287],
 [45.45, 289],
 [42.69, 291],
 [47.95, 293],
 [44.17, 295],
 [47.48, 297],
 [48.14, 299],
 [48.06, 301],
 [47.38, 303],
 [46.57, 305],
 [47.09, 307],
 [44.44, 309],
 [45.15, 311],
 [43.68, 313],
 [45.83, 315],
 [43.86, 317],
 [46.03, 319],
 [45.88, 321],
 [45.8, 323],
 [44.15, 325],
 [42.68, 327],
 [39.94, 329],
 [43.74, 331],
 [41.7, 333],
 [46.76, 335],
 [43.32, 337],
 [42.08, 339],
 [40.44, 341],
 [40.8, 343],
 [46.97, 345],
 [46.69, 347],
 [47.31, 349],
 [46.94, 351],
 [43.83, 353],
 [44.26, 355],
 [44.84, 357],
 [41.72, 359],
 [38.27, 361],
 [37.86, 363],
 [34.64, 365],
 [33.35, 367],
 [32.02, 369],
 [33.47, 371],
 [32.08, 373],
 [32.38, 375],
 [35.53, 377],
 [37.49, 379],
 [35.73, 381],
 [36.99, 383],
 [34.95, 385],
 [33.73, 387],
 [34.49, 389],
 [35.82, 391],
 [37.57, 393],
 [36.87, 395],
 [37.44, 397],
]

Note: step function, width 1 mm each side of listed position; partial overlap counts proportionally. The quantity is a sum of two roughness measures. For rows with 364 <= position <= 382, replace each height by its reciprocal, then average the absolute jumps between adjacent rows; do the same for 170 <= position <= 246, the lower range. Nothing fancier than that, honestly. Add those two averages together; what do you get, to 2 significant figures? 0.0023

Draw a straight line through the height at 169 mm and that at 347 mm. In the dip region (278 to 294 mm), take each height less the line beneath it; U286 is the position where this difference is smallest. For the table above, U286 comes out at 285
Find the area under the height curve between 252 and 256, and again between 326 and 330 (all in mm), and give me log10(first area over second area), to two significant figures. 0.054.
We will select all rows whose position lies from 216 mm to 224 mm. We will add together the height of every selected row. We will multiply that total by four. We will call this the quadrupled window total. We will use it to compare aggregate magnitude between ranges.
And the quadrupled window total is 735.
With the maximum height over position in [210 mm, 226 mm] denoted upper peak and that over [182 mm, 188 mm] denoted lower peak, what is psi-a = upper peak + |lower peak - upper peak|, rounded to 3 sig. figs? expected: 53.1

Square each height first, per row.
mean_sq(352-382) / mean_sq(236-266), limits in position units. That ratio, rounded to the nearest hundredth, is 0.63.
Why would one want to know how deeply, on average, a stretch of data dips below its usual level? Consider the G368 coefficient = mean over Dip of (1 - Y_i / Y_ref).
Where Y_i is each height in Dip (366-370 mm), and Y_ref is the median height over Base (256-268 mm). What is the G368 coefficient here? 0.28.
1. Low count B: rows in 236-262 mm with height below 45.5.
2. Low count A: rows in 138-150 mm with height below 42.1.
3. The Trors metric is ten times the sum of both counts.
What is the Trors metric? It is 60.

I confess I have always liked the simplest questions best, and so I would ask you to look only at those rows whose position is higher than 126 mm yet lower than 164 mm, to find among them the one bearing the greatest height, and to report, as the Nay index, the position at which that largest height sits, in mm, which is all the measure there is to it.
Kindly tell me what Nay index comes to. 159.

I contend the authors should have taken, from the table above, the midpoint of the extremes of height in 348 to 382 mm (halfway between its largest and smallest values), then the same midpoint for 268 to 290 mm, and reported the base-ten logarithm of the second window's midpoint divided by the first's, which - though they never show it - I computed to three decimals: 0.054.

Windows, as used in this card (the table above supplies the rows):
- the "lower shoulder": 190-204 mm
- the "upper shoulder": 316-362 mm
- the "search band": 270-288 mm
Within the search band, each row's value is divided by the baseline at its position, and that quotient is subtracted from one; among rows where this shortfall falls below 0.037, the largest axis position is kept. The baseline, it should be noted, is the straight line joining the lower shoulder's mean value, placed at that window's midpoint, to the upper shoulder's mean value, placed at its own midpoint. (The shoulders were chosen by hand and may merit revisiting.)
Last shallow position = 287 mm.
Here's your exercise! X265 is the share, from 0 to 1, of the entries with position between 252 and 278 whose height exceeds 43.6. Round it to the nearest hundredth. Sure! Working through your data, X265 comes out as 1.00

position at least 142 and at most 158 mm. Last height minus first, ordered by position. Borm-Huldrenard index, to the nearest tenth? 1.1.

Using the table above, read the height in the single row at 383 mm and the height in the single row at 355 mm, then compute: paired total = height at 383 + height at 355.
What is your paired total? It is 81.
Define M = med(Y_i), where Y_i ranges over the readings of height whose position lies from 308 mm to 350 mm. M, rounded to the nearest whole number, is 44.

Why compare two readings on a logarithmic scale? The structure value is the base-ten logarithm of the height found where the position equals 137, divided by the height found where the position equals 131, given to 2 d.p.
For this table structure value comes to -0.01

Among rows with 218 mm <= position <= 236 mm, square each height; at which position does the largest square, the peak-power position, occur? 229 mm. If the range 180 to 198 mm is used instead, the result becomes 191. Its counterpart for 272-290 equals 275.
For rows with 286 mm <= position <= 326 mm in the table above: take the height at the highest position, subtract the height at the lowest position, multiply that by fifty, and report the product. -99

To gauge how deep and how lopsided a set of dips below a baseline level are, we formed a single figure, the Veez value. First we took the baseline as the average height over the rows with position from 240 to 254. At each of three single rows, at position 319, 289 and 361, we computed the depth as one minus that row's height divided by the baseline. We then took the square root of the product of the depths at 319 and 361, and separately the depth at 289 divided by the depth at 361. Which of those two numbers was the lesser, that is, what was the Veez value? 0.11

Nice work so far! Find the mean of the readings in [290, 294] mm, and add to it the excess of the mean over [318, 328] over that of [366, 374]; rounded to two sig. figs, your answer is 57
